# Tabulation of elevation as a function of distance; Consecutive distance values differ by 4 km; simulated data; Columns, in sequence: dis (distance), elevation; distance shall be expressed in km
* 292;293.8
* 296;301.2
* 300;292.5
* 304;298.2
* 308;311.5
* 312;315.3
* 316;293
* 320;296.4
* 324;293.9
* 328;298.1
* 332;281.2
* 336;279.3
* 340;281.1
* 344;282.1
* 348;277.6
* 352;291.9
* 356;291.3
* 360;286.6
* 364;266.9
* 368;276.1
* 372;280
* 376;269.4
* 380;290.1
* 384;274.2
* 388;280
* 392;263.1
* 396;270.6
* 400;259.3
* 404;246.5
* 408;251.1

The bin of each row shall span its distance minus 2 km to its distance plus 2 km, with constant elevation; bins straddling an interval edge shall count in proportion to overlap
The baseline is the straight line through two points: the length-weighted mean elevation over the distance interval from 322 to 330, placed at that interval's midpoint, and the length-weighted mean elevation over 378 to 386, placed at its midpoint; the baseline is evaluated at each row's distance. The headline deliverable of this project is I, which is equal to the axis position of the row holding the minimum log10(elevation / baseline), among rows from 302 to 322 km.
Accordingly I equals 316 km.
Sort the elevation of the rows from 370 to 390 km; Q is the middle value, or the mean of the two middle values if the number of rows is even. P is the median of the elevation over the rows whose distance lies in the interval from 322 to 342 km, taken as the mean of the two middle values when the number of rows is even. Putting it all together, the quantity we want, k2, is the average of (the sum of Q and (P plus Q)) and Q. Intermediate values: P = 281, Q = 280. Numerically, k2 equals 561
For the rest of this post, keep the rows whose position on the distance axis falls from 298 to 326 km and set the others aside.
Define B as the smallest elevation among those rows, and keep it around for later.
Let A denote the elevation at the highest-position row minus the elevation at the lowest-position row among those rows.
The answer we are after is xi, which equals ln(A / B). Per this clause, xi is -5.3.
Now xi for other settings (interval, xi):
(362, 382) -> -2.4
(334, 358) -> -3.1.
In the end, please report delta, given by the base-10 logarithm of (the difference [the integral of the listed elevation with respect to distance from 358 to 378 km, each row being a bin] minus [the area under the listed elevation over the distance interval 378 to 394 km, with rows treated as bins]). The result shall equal 3.0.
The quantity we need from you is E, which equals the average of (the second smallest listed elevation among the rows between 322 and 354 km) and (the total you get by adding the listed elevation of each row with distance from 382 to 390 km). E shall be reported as 417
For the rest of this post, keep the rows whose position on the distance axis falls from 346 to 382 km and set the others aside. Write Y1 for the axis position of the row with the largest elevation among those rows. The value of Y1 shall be 352 km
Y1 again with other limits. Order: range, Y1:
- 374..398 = 380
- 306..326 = 312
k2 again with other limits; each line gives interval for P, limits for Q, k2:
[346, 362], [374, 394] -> 556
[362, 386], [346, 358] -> 575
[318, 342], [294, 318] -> 593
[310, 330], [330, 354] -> 570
